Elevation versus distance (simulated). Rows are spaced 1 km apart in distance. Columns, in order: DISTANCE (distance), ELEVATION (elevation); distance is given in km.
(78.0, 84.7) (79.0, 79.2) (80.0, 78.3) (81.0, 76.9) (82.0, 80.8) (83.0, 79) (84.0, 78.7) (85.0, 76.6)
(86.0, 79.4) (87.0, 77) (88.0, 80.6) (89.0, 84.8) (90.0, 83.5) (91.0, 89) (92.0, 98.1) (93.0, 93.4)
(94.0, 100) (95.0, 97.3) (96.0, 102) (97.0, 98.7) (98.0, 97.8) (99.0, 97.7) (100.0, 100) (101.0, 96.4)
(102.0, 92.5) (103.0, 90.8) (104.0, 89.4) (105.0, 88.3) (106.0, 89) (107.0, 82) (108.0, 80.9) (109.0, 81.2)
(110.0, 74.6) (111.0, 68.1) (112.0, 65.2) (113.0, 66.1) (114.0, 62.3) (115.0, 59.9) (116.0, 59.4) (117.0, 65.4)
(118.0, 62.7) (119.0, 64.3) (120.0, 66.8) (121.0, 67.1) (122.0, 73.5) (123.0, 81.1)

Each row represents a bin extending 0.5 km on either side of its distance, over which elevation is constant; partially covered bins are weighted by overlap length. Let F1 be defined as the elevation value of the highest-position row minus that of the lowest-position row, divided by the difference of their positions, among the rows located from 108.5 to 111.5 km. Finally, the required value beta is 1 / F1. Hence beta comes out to -0.2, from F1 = -7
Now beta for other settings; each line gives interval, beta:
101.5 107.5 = -0.5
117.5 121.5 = 0.7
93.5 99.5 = -2.2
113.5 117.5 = 1.0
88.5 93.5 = 0.5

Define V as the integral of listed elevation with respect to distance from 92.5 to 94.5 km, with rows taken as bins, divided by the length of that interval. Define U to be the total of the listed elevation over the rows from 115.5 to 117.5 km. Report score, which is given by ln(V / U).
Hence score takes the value -0.3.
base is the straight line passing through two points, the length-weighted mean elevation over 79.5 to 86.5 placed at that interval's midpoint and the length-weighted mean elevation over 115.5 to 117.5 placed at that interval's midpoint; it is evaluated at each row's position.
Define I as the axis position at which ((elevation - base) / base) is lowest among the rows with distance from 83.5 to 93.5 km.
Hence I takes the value 85.0 km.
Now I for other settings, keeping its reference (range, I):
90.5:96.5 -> 91.0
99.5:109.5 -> 108.0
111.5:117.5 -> 116.0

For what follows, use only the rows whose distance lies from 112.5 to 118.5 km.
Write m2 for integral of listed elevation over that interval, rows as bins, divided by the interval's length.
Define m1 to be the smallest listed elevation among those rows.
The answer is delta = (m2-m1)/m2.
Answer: 0.05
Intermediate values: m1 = 59.4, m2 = 63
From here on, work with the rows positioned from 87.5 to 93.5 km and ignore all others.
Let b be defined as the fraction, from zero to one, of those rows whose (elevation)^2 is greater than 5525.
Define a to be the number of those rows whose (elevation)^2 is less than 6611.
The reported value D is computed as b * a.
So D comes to 1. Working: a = 1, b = 1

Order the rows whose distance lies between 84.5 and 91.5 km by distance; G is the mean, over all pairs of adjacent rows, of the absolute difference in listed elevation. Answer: 3.3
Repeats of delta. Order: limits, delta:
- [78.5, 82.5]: 0.02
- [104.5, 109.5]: 0.04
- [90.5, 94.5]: 0.06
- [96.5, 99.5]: 0.00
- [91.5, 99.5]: 0.05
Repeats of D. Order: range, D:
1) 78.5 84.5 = 6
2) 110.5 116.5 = 0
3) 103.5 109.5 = 2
